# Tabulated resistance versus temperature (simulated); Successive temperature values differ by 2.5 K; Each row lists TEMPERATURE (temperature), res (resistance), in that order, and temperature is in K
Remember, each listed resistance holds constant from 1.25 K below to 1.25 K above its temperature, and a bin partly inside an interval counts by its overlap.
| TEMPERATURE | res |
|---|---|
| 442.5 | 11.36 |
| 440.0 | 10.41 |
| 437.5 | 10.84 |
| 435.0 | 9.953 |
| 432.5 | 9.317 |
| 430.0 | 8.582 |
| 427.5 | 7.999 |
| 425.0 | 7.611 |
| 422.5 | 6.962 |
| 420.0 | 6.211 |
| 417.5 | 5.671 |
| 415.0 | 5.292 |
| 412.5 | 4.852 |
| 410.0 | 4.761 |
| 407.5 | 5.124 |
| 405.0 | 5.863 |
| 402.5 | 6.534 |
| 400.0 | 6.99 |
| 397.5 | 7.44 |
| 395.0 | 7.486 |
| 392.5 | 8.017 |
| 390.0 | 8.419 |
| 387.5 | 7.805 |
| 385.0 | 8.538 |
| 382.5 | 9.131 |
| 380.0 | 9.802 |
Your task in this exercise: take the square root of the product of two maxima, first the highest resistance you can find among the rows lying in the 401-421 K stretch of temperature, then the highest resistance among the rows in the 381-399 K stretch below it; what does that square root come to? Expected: 7.7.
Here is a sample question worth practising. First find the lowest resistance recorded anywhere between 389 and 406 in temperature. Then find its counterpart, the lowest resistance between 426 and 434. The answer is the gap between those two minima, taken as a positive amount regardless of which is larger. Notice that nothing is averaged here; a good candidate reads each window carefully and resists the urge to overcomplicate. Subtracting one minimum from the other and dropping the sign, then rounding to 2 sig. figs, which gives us 2.1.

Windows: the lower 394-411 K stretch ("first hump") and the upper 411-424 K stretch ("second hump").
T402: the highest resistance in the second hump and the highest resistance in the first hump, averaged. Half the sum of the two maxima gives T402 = 7.2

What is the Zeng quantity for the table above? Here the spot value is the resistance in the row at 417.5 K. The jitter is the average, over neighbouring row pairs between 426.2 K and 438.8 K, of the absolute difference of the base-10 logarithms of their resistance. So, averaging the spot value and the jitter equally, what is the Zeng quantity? 2.9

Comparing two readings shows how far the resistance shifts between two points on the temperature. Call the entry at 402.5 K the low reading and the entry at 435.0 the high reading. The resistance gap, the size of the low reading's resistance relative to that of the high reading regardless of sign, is 3.4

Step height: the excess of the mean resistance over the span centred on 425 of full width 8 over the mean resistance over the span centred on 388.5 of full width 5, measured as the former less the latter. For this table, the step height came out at -1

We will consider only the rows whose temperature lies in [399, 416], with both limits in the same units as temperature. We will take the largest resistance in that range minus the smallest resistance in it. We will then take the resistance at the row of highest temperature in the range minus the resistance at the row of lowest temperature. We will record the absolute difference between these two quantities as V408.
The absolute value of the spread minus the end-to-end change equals 3.9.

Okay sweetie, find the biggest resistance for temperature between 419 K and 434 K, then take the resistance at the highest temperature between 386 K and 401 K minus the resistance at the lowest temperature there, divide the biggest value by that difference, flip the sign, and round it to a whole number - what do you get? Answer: 11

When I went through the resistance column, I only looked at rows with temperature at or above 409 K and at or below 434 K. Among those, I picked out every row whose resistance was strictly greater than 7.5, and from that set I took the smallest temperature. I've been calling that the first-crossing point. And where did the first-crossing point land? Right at 425.0 K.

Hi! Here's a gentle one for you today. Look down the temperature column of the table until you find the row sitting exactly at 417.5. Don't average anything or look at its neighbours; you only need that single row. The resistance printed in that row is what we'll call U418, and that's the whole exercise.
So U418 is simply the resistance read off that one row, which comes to 5.671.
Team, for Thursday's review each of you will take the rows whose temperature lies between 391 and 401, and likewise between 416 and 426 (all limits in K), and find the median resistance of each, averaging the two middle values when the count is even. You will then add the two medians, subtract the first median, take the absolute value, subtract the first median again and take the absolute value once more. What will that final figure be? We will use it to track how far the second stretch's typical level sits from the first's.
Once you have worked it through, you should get 0.9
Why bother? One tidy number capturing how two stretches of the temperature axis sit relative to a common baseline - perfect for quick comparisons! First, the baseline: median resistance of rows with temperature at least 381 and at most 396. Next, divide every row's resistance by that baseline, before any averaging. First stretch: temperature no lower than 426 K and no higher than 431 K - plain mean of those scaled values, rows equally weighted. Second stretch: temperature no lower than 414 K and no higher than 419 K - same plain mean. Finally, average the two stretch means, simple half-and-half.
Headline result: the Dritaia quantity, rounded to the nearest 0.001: 0.838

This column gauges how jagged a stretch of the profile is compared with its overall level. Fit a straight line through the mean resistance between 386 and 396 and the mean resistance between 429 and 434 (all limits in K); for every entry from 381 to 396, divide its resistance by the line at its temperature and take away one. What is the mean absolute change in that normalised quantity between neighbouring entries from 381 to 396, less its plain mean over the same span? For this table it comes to 0.03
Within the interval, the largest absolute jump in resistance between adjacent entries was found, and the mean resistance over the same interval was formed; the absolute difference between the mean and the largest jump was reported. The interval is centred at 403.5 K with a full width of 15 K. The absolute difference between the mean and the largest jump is 5.4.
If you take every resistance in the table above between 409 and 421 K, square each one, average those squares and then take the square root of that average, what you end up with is 5.4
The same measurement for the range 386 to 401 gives 7.7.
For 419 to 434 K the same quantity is 7.8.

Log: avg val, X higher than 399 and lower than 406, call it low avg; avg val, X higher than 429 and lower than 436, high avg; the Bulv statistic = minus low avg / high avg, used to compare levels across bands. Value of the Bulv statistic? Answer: -0.70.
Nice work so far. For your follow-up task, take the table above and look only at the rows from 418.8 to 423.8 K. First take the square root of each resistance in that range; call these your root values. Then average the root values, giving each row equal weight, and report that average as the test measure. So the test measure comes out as 2.57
